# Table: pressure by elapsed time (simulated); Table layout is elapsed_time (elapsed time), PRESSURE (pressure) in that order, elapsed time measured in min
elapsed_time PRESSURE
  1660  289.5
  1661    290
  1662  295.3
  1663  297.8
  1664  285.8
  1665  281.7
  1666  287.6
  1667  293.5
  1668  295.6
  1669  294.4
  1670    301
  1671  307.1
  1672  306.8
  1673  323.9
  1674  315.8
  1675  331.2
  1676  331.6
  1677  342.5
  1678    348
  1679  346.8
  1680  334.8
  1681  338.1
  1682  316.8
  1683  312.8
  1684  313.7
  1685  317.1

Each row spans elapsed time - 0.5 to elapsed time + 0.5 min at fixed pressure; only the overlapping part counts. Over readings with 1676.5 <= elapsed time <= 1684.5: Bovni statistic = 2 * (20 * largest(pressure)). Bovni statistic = 13920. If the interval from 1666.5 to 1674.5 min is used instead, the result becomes 12956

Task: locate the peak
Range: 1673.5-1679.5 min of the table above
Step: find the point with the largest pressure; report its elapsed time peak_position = 1678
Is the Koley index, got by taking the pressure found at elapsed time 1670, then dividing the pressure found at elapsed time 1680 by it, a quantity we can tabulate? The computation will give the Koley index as 1.11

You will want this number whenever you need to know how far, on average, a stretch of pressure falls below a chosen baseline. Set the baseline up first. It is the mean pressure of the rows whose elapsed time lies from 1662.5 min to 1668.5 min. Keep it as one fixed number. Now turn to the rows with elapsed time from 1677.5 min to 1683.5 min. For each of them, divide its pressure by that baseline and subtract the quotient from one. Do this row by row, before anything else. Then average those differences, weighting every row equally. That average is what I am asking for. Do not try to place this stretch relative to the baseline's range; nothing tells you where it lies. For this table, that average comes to -0.15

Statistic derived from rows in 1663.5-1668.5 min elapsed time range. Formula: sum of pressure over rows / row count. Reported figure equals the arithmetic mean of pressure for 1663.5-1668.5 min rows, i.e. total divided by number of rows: 289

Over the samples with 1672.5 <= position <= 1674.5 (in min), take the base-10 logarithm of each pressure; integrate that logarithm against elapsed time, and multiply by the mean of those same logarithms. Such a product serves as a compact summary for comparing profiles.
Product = 12.5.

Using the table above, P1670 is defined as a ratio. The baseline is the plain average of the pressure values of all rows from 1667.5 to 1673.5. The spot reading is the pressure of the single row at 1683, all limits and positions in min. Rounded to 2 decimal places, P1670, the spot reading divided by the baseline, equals 1.03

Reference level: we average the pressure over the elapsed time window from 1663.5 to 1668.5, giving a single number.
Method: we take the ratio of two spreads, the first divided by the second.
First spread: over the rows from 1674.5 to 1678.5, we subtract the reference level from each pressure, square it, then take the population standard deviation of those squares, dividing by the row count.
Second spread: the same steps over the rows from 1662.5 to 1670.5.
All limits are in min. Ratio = 16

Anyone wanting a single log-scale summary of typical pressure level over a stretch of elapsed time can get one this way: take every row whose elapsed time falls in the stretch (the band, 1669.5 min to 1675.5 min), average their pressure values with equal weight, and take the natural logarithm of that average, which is 5.75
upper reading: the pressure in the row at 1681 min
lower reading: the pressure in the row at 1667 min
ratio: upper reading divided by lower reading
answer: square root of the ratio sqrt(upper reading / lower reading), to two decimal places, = 1.07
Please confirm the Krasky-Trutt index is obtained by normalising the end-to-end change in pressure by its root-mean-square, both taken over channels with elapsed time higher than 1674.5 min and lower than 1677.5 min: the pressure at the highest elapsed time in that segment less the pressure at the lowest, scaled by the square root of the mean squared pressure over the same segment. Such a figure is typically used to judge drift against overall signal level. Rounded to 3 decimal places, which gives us 0.034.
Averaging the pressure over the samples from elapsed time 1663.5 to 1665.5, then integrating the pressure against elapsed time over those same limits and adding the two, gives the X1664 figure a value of 851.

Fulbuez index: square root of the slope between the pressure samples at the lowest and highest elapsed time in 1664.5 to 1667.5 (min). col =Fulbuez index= 2.4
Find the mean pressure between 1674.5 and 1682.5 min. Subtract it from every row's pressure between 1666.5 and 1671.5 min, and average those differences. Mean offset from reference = -38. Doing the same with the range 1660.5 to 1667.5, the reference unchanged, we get -46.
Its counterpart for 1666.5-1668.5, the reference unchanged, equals -42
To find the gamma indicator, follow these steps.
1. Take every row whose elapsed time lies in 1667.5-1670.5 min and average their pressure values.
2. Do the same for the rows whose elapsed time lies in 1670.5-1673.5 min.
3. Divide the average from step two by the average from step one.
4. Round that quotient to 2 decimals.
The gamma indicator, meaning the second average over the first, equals 1.05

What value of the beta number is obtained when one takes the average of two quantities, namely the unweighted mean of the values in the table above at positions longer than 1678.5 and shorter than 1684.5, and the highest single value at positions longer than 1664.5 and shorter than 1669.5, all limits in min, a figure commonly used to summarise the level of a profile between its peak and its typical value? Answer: 311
